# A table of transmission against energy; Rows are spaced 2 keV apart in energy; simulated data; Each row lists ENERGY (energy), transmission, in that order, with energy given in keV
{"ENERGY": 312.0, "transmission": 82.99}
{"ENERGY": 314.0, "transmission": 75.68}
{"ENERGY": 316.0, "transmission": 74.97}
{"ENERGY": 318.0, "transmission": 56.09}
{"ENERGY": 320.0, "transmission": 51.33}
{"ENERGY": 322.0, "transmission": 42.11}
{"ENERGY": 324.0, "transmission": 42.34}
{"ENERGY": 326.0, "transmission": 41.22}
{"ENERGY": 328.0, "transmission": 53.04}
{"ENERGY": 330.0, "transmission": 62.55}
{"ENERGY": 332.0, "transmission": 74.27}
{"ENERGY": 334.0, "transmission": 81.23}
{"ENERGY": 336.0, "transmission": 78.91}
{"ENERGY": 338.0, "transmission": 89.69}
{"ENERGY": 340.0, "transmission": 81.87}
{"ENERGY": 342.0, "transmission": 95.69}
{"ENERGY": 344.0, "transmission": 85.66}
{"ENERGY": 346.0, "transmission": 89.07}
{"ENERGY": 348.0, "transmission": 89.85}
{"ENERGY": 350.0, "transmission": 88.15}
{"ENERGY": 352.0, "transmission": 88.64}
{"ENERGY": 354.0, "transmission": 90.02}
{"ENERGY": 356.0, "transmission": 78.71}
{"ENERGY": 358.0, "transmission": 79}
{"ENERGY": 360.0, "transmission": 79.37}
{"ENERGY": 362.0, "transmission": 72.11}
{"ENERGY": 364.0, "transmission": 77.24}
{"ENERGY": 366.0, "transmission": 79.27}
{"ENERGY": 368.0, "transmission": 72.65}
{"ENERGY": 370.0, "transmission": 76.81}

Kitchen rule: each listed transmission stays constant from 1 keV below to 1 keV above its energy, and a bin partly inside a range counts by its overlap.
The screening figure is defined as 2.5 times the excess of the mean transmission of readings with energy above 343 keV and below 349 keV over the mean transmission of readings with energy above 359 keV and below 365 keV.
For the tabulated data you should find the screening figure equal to 30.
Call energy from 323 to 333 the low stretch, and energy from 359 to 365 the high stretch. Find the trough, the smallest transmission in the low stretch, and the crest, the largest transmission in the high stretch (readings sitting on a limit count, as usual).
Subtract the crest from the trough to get -38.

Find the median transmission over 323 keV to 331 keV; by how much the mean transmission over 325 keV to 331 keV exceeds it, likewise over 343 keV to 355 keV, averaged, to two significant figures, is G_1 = 23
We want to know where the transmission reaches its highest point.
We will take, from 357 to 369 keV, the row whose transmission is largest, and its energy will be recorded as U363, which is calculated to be 360.0 keV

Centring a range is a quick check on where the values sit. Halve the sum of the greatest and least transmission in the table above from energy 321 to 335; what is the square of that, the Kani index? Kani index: 3749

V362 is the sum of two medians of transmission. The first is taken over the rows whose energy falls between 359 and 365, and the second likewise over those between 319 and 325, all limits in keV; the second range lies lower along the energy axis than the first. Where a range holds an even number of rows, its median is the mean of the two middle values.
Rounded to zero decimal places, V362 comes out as 120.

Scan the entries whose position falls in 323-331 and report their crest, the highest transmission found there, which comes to 62.55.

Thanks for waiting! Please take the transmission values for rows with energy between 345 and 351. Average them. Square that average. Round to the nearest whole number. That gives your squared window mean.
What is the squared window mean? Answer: 7925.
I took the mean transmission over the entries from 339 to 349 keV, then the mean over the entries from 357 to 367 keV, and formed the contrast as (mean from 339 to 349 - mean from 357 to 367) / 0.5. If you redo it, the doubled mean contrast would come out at 22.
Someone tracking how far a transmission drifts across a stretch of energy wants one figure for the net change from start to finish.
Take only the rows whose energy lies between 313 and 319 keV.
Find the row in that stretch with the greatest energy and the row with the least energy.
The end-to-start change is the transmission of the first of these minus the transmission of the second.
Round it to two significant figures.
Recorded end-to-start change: -20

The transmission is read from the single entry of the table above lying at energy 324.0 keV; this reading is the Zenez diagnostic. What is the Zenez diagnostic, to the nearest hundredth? 42.34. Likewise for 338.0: 89.69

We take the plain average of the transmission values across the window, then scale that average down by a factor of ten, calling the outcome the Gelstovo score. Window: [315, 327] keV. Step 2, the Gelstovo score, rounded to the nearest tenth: 5.1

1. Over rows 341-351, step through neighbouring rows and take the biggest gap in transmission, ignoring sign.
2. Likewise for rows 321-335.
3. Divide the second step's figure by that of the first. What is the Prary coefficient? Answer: 1.18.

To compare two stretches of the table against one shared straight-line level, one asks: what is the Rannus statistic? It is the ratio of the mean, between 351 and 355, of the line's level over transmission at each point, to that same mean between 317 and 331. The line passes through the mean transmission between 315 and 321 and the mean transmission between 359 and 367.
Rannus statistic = 0.64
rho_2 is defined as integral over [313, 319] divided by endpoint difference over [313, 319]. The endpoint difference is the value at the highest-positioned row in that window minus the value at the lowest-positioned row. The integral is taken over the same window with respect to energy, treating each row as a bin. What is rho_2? -21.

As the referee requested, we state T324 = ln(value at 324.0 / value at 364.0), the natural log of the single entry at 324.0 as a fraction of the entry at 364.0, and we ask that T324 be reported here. -0.6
